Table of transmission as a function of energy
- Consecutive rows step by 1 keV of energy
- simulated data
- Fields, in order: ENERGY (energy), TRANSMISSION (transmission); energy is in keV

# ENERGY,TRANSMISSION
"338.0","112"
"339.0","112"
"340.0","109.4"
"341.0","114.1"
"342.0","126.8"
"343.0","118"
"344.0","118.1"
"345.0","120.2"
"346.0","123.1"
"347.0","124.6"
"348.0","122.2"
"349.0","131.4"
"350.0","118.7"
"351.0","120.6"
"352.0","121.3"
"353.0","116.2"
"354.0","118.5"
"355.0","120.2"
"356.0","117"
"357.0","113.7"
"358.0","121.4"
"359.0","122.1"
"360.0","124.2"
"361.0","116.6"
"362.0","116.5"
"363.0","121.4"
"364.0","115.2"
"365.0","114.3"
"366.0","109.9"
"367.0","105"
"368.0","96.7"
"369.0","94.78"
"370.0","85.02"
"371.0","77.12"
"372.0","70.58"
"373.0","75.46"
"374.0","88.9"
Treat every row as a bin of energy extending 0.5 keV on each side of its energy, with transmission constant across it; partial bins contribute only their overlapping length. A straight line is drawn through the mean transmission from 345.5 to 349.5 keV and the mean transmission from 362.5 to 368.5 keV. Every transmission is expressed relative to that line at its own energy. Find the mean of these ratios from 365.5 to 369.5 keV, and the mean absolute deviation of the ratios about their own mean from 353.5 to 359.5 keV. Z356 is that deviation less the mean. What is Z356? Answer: -0.91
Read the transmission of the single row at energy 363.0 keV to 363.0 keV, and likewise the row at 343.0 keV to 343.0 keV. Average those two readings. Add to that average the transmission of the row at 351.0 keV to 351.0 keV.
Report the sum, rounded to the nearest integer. 240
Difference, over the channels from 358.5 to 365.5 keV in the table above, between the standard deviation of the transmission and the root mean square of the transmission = -115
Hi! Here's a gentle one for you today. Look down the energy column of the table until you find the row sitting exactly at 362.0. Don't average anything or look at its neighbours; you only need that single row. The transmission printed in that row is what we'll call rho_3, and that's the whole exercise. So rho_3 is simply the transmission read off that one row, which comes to 116.5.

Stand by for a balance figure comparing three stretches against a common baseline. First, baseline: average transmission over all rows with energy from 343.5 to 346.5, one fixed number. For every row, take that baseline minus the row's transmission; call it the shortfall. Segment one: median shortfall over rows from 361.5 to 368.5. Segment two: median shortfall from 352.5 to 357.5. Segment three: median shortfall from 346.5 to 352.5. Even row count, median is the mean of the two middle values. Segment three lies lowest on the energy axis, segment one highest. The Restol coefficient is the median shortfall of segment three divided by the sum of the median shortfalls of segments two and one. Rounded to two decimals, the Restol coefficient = -0.13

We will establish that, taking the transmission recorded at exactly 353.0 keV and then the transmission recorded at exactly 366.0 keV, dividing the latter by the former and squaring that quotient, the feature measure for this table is 0.89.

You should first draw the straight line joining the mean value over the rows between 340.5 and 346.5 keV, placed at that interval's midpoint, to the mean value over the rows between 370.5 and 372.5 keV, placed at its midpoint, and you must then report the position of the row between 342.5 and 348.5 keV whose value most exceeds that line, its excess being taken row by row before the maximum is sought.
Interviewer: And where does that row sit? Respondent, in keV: 347.0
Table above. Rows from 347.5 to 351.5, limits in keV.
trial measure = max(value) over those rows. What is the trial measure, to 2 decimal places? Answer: 131.40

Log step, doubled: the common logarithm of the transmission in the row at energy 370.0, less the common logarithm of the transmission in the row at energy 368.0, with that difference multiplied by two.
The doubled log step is -0.11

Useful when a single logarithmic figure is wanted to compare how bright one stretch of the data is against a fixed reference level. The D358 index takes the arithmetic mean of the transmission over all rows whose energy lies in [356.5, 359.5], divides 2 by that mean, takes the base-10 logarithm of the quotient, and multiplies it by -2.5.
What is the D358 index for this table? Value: 4.437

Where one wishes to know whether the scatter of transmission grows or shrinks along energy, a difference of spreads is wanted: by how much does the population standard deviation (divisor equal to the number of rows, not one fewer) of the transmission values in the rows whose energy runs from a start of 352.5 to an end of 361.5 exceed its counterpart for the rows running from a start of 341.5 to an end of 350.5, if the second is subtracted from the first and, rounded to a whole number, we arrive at -1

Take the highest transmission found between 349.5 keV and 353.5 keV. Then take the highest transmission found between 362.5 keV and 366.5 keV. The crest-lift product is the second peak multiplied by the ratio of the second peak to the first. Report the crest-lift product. 122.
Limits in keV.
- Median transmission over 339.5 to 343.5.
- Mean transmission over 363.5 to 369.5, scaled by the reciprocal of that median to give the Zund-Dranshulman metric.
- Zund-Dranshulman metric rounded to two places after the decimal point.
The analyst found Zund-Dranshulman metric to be 0.91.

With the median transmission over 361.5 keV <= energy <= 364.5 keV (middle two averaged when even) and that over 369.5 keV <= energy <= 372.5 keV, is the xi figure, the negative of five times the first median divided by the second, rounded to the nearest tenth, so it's -7.6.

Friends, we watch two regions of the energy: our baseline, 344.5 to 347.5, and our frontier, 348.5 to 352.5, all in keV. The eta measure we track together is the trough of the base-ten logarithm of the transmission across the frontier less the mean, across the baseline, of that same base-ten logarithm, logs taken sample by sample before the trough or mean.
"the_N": -0.014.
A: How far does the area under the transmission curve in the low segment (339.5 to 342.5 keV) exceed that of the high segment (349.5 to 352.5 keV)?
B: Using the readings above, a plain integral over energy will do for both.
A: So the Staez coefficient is -10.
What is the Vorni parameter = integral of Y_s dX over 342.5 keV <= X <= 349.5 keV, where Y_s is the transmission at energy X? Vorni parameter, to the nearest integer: 858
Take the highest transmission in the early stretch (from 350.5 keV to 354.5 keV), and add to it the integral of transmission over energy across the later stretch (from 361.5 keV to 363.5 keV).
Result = 359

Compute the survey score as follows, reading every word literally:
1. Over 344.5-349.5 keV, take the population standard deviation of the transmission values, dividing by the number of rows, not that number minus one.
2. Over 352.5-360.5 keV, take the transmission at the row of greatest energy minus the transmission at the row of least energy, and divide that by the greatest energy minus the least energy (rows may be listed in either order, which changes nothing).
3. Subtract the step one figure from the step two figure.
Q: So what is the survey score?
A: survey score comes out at -2.7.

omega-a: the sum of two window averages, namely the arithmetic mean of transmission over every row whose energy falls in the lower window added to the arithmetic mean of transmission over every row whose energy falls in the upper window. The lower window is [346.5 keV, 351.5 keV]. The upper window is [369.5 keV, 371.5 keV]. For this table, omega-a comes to 205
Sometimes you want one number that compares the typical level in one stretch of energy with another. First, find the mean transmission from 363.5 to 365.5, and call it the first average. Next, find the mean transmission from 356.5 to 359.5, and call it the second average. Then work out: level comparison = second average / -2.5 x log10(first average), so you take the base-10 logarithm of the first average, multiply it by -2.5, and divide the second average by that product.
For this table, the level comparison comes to -23.1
